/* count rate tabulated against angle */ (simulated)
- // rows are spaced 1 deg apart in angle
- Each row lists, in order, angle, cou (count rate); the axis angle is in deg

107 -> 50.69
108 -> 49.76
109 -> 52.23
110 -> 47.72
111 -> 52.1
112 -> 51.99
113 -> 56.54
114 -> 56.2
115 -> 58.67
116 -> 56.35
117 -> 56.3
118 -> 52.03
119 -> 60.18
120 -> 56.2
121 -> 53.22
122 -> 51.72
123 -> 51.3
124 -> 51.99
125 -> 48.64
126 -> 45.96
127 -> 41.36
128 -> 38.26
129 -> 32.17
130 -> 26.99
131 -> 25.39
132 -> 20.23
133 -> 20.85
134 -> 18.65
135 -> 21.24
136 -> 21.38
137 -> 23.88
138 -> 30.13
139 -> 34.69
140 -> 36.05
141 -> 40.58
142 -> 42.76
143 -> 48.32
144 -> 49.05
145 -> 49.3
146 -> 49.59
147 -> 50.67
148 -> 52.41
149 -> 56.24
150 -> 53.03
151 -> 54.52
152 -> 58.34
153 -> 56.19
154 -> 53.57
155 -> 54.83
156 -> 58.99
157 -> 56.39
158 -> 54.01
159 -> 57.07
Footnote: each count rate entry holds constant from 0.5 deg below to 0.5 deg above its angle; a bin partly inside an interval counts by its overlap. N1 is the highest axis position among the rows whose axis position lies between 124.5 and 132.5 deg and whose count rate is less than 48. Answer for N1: 132 deg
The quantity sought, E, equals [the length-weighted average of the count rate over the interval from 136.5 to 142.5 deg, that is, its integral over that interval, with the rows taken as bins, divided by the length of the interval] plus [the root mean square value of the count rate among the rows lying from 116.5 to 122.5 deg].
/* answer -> 90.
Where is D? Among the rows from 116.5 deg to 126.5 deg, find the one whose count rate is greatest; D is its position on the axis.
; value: 119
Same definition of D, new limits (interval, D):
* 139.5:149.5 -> 149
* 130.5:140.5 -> 140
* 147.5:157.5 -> 156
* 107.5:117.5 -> 115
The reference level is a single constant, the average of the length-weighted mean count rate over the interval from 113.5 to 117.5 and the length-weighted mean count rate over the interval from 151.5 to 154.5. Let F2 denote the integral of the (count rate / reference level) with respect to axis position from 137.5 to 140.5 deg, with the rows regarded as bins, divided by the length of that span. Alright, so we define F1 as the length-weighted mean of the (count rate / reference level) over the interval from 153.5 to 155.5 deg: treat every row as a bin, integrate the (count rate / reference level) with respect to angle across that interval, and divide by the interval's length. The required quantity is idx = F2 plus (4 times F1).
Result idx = 4.4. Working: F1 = 0.96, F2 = 0.60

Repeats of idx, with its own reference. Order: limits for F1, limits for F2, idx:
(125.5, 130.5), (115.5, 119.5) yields 3.6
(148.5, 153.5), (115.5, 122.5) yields 4.9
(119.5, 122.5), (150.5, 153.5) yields 4.8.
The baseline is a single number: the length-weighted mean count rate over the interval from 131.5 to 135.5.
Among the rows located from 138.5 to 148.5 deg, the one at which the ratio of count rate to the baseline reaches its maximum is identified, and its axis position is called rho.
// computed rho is 148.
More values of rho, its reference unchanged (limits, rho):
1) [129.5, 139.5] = 139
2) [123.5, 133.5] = 124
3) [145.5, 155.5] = 152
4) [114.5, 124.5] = 119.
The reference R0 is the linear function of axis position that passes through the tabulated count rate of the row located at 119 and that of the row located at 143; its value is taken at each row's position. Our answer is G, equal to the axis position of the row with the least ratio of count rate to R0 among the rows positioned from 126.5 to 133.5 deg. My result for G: 132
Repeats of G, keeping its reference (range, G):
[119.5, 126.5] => 126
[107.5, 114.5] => 110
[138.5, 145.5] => 139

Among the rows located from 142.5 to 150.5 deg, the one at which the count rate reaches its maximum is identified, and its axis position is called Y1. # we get 149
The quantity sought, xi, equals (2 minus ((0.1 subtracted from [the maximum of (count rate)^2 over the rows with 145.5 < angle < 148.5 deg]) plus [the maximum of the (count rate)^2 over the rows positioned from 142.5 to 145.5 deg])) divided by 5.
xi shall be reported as -1035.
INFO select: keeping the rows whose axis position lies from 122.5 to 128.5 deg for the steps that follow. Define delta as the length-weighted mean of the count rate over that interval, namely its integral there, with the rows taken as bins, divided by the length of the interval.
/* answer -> 46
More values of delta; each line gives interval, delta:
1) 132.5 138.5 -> 23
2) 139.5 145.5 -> 44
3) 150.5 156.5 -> 56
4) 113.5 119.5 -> 57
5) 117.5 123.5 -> 54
